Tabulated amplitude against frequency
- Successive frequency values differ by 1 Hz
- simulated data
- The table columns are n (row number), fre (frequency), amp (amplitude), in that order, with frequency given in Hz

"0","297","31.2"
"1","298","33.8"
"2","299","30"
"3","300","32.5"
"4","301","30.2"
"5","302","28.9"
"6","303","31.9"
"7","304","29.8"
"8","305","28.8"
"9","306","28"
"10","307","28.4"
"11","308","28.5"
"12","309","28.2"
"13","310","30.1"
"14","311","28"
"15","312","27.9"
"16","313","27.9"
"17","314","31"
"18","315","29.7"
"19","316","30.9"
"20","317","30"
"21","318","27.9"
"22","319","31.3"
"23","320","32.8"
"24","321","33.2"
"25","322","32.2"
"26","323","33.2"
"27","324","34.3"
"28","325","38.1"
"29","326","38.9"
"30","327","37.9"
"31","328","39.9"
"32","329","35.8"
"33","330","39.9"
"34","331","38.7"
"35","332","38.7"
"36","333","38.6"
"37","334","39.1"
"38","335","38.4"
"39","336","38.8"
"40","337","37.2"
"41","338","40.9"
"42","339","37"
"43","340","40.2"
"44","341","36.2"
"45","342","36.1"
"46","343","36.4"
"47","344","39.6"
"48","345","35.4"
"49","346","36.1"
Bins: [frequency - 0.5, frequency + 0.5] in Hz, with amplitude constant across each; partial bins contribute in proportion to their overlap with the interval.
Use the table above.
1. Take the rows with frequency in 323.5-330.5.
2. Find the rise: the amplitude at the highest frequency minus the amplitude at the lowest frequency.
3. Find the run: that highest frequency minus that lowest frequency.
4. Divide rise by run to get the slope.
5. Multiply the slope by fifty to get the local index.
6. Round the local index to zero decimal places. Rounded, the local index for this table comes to 47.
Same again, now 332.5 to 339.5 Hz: -13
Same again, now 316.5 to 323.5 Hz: 27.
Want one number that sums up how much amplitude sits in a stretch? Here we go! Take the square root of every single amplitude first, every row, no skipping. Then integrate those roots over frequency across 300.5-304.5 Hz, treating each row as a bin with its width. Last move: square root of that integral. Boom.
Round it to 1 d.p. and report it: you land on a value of 4.7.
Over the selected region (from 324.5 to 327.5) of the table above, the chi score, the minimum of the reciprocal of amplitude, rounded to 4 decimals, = 0.0257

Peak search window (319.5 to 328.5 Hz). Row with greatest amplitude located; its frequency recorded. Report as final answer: 328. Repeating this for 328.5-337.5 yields 330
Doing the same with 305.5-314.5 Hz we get 314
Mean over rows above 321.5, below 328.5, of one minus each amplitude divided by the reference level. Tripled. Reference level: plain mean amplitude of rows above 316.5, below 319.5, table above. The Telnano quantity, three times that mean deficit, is -0.67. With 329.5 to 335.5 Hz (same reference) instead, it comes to -0.92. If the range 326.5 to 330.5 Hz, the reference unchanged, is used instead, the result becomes -0.87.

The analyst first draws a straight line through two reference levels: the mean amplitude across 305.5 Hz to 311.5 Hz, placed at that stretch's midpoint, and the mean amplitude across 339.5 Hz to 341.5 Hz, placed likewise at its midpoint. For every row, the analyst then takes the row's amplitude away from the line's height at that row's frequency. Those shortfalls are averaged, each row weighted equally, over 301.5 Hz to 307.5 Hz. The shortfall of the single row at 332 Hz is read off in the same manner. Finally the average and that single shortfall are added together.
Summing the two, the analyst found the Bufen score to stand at -5.0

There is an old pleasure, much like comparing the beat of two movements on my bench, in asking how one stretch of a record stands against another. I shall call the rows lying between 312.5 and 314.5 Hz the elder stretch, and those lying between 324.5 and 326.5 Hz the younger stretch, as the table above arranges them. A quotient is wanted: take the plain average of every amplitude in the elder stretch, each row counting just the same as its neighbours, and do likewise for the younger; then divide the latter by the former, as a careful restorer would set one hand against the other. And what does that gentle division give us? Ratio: 1.31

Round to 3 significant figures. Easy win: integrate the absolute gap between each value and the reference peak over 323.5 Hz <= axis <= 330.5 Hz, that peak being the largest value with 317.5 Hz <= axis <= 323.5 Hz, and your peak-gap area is 32.4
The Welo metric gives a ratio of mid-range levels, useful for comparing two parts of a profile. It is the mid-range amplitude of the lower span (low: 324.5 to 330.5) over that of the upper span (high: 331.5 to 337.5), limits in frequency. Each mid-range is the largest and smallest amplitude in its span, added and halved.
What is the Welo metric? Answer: 0.99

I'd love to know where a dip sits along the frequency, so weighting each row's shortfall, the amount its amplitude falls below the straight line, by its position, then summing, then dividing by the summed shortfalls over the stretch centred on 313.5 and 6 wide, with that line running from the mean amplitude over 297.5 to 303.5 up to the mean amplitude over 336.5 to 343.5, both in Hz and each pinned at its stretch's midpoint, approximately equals 313.2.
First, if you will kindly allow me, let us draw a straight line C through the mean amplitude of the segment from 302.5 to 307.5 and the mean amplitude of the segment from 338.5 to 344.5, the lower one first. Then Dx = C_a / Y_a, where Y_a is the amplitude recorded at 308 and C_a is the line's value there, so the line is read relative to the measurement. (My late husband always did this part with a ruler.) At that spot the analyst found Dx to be 1.05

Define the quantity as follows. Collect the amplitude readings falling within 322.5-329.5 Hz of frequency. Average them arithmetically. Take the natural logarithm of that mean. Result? 3.61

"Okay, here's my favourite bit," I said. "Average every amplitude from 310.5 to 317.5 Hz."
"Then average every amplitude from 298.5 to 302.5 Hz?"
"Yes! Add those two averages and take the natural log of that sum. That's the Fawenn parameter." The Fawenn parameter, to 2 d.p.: 4.09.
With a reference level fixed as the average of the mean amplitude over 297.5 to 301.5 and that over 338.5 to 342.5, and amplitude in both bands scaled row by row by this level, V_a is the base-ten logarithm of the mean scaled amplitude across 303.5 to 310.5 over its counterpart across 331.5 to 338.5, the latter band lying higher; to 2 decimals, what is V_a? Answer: -0.13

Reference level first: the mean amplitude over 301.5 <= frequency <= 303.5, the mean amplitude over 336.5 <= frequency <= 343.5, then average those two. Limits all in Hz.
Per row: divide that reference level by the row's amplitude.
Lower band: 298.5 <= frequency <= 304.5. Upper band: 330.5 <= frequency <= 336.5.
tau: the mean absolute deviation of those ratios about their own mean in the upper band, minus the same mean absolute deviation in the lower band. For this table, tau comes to -0.036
